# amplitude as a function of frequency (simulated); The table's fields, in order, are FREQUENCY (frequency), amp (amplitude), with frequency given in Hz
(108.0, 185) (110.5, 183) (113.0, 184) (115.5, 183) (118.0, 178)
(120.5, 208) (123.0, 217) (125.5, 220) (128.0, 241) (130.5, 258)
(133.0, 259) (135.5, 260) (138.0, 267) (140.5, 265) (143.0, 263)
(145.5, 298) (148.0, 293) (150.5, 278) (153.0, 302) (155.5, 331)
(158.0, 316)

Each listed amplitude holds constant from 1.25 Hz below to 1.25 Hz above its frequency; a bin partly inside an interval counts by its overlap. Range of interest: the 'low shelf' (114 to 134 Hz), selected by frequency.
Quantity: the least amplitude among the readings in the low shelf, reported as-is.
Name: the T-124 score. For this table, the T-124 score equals 178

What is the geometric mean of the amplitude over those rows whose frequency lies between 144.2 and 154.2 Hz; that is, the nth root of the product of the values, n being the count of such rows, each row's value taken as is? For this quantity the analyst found 293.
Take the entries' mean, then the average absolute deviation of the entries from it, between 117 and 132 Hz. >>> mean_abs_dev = 19.4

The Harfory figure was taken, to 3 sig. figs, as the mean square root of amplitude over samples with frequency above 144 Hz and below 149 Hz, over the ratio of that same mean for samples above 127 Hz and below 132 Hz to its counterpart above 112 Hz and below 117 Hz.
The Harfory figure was 14.7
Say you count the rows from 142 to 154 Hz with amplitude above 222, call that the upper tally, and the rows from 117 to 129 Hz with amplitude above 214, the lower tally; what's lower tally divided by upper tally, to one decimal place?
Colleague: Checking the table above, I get 0.6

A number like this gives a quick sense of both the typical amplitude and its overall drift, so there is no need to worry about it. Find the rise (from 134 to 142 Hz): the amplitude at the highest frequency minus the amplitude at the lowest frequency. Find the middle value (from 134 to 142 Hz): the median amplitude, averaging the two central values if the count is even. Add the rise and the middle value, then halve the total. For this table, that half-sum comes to 135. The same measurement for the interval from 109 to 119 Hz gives 89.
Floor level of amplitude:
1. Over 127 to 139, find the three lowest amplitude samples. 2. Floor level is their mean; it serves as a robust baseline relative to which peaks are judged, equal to 253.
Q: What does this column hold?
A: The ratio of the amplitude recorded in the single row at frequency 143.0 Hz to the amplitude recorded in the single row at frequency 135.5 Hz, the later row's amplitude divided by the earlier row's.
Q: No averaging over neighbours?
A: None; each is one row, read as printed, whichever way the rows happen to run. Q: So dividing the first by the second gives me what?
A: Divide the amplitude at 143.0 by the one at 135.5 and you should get 1.0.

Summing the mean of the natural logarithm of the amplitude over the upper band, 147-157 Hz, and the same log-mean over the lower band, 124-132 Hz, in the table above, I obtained 11.2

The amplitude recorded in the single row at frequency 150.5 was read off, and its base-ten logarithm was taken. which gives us 2.44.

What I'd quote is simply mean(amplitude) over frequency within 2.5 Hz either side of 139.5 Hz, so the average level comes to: 266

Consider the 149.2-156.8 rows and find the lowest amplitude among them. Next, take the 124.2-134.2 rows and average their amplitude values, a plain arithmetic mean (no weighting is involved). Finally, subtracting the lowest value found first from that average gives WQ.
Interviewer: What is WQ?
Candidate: -34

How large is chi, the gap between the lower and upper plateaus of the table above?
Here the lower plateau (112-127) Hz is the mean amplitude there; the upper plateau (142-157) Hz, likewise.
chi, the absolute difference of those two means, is 96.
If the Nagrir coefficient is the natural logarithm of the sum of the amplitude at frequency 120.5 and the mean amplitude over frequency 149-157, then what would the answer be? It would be 6.24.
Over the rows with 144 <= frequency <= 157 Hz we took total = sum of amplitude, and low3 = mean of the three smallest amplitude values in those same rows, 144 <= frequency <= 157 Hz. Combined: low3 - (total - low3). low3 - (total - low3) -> -923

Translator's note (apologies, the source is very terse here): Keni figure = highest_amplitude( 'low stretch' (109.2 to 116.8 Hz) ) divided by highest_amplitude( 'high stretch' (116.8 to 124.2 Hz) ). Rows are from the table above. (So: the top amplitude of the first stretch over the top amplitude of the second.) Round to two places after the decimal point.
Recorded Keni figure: 0.85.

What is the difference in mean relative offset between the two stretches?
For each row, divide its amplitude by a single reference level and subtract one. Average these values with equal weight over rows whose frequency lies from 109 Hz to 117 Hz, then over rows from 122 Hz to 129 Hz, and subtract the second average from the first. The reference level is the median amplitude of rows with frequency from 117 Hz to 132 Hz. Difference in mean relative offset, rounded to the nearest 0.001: -0.195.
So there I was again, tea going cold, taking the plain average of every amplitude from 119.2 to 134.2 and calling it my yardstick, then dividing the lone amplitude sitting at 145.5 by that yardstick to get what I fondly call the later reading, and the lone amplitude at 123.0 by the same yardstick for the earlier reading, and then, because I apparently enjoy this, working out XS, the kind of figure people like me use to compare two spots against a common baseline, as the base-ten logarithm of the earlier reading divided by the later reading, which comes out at -0.14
